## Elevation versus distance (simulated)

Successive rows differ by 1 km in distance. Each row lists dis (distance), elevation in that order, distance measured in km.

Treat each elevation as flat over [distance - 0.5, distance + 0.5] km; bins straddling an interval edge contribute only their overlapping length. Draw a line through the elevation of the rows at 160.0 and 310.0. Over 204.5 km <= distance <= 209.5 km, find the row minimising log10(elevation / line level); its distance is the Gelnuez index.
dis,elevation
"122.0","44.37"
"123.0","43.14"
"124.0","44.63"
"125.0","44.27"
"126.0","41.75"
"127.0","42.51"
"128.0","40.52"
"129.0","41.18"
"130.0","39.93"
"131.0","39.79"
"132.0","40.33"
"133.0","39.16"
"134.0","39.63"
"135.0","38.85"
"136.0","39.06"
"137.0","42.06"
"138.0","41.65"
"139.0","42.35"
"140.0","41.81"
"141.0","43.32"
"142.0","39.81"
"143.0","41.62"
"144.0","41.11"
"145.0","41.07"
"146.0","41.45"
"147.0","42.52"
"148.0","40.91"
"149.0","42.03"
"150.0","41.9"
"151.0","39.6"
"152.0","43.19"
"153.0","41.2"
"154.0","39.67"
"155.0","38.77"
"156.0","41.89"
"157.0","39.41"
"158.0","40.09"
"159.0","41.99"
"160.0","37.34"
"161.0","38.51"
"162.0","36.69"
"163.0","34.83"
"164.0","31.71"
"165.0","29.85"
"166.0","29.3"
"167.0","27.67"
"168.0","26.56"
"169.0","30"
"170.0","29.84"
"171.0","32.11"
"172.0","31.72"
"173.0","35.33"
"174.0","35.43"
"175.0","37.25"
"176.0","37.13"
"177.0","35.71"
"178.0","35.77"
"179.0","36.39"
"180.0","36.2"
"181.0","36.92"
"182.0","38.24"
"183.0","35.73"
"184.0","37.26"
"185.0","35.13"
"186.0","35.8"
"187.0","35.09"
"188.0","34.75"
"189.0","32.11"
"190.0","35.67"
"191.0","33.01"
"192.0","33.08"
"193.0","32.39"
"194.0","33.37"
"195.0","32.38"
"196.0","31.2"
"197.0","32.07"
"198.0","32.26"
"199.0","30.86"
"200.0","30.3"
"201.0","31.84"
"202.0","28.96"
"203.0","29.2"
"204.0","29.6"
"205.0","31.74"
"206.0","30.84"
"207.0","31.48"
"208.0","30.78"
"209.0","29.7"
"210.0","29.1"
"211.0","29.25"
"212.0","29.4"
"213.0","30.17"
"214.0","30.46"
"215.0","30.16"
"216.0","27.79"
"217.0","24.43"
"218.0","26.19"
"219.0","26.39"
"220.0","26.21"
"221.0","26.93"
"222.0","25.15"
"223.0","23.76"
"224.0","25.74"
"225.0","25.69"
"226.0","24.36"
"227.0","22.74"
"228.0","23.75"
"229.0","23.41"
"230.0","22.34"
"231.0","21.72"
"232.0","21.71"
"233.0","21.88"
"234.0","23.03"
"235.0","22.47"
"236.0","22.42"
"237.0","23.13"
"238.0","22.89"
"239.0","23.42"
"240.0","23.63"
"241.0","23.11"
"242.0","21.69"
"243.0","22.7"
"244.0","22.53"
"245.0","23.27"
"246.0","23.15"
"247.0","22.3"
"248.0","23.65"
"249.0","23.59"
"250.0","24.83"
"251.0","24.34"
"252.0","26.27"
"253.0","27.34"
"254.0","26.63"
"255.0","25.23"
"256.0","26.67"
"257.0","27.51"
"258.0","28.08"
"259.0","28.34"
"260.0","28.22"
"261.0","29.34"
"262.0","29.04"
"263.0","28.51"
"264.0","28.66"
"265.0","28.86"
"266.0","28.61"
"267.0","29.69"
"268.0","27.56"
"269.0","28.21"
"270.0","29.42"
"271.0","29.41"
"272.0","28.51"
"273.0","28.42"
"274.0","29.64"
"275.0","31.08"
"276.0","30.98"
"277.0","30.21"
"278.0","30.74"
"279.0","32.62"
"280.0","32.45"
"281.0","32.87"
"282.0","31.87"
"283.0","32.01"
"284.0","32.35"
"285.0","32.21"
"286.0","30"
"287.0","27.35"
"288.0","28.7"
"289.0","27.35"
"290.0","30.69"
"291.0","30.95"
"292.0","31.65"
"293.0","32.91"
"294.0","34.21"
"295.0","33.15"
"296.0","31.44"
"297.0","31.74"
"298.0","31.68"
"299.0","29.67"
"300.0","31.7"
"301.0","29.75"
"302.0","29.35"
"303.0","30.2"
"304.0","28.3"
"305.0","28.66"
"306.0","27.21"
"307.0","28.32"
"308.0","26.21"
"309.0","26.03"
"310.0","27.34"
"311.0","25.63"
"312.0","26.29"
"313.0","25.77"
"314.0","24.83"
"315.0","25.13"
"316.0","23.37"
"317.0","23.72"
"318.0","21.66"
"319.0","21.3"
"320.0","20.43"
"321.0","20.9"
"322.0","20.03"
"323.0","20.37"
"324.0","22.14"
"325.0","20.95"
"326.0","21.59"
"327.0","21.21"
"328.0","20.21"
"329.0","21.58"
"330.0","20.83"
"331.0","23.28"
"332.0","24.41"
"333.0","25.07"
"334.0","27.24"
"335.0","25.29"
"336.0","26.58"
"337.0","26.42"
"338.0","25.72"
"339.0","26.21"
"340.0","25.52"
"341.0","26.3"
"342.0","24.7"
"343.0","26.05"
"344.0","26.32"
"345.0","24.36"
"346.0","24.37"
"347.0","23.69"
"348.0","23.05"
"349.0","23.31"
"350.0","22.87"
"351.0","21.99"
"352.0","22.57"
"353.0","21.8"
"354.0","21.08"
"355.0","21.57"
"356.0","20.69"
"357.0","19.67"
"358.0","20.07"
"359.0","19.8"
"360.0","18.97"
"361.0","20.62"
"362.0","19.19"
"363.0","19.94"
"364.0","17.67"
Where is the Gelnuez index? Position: 209.0 km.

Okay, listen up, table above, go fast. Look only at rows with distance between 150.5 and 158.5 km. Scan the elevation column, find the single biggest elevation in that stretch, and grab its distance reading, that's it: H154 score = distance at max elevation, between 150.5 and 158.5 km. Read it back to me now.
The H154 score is 152.0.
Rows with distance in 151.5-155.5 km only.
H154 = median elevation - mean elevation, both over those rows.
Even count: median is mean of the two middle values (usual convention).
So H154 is -0.3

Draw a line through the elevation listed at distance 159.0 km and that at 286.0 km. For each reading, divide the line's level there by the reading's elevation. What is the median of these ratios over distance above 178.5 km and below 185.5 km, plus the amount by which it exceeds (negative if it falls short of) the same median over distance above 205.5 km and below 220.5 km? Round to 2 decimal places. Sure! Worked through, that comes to 0.95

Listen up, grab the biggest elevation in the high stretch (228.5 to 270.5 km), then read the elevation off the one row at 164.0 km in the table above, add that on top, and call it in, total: 61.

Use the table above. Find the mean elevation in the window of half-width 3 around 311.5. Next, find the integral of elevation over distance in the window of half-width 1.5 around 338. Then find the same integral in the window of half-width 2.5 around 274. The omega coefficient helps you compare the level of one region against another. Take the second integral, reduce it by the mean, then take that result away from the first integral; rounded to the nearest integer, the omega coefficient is -44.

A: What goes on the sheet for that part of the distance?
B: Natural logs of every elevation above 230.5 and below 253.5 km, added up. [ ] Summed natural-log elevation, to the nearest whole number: 72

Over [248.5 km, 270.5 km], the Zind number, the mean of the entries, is 27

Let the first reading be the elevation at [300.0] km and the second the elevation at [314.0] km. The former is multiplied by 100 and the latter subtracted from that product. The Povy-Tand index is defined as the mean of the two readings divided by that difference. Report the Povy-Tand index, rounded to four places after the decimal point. 0.0090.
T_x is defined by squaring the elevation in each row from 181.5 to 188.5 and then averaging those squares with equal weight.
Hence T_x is 1297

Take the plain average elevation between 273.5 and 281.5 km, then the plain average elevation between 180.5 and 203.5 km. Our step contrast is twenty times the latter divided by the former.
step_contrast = 21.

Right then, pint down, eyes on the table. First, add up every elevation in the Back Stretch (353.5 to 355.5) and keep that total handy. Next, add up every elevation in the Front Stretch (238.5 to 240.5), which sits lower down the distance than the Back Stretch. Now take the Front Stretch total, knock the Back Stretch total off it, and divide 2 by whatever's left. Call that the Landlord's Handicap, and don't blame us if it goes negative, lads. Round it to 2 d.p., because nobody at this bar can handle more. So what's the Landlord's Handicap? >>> 0.45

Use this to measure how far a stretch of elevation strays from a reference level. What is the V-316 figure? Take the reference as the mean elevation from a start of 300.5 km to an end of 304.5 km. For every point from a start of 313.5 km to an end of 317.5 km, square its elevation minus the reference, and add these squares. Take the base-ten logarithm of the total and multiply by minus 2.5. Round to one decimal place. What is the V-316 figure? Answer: -5.1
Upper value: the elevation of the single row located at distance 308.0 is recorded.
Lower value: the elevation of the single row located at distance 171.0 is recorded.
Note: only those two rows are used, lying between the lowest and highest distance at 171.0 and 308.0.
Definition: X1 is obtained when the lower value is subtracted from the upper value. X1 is -6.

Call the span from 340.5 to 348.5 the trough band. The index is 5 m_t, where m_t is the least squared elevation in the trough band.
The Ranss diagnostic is 2657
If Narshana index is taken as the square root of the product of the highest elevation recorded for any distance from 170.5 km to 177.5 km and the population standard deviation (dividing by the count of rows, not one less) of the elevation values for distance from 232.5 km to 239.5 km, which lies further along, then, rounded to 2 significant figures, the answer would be 4.2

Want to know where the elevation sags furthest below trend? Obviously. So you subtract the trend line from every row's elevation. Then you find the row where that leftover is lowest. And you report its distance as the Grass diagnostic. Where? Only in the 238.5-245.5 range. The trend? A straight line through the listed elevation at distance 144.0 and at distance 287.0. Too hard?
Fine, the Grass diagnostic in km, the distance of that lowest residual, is 242.0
